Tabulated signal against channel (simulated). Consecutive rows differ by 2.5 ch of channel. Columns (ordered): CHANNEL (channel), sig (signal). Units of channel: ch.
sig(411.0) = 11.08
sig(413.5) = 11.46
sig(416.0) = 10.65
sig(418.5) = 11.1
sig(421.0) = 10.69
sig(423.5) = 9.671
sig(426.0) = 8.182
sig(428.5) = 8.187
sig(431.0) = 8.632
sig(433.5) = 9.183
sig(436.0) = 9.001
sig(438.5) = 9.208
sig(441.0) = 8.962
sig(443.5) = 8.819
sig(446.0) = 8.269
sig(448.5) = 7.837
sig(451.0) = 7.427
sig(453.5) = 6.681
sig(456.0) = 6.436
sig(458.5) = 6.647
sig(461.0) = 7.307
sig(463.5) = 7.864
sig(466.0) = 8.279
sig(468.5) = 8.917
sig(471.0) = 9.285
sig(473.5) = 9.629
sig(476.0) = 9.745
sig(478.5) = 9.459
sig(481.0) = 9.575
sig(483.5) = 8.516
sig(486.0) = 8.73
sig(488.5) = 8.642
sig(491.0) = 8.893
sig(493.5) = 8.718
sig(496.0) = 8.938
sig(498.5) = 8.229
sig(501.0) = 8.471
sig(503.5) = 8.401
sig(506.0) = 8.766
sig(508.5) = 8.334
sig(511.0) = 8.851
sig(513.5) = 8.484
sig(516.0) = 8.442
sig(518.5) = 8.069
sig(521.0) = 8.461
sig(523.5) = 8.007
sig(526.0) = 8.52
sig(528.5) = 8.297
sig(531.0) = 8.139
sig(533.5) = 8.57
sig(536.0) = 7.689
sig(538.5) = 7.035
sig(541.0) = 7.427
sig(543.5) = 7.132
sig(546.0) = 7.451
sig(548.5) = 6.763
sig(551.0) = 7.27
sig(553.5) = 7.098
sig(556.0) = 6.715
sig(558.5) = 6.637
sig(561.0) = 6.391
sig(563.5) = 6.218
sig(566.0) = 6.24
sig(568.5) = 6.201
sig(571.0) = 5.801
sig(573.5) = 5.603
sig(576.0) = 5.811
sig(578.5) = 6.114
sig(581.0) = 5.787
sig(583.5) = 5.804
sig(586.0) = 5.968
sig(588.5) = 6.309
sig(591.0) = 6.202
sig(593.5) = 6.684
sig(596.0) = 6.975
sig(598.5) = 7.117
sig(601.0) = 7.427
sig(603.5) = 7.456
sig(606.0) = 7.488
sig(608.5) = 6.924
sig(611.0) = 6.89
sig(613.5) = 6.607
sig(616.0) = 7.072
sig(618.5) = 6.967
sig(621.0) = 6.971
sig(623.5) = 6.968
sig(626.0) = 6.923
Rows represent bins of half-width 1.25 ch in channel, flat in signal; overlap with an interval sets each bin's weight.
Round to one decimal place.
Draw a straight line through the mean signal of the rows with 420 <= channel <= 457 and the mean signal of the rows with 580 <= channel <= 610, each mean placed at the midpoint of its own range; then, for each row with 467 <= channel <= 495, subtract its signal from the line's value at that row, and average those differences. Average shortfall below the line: -1.1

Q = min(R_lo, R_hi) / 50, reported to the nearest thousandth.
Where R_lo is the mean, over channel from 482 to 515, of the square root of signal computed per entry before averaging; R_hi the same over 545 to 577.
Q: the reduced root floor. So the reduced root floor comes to 0.051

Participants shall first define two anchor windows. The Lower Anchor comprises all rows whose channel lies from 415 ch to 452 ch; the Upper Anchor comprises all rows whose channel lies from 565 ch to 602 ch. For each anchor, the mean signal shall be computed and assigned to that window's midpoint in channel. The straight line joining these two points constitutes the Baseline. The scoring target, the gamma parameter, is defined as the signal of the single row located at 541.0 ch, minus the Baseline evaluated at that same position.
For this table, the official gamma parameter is 0.4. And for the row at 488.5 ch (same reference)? 0.6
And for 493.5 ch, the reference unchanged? 0.8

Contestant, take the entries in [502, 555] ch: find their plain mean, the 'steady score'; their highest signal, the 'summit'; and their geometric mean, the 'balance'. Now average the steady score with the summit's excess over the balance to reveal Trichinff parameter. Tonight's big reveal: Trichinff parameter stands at 4.44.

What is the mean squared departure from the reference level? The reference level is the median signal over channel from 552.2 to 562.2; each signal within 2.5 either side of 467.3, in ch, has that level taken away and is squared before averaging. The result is 3.8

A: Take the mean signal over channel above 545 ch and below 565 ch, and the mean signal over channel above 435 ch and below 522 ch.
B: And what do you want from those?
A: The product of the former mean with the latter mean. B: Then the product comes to 58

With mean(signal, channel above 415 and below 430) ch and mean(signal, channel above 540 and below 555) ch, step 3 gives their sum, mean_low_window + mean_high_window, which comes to 16.9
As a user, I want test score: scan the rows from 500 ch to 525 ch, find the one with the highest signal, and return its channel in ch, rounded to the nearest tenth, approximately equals 511.0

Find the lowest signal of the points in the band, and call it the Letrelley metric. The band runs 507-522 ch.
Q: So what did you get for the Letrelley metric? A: 8.069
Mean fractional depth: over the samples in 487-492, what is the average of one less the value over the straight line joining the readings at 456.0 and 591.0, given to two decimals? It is -0.37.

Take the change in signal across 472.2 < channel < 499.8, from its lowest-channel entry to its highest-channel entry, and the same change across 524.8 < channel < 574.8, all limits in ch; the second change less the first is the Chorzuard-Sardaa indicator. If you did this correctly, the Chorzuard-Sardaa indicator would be -1.5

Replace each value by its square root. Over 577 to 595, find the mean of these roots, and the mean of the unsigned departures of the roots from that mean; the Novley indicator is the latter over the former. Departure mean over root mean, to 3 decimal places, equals 0.019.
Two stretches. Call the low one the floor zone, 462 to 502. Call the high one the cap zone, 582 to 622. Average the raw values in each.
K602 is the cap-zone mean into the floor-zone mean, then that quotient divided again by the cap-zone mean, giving 0.19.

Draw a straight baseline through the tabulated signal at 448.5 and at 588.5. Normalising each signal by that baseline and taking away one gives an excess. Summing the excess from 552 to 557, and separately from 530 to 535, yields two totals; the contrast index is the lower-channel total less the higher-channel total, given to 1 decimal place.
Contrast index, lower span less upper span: 0.3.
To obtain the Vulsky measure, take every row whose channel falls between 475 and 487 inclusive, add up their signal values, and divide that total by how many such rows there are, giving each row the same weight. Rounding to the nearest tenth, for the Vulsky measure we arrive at 9.2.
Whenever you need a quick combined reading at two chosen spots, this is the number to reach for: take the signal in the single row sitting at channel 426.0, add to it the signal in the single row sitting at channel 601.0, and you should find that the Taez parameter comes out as 15.6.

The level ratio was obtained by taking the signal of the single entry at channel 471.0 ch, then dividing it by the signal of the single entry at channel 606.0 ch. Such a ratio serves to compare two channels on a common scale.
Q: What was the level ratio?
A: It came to 1.24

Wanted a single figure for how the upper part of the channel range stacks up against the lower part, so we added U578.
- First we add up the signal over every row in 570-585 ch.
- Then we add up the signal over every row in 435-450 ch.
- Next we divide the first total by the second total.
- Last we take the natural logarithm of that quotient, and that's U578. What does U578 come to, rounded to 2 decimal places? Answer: -0.40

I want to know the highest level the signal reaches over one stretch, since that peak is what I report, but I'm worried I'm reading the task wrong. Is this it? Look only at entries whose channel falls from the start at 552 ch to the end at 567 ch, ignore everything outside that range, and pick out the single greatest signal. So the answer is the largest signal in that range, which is 7.098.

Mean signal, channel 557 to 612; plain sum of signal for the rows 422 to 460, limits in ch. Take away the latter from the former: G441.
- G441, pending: -117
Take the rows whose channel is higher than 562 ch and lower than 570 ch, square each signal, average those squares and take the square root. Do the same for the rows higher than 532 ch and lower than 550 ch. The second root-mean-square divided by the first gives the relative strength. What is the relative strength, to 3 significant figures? 1.20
